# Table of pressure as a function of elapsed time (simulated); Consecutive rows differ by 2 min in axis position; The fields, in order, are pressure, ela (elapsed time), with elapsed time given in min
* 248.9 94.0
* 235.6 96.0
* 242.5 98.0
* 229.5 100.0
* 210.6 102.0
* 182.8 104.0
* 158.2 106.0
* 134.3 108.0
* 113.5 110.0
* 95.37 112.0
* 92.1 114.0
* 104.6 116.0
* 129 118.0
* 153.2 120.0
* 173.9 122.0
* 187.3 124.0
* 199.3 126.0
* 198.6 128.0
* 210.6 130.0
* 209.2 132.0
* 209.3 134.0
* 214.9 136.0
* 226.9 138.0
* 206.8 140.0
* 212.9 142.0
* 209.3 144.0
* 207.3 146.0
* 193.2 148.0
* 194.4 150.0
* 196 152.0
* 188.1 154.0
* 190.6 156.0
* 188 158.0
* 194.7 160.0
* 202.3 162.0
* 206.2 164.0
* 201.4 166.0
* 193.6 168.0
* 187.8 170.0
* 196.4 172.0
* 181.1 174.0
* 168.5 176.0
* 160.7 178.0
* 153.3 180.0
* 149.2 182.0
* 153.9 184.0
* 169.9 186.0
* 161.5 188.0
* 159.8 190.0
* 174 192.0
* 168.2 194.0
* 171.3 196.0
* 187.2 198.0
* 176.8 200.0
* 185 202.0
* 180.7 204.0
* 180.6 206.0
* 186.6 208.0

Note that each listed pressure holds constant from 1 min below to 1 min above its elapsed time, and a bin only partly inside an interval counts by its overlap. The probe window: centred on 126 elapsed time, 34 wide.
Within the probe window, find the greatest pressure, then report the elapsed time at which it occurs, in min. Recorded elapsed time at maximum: 138.0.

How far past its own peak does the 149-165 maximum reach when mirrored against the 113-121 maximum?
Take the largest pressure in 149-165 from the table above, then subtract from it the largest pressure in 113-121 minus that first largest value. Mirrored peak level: 259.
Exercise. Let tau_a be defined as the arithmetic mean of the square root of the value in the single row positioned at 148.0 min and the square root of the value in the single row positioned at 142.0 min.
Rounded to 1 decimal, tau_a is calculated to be 14.2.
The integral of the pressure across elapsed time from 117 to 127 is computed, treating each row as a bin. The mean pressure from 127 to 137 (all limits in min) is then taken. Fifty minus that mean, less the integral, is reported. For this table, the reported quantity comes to -1844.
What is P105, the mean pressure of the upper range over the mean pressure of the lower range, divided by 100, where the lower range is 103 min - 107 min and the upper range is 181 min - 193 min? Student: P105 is 0.0095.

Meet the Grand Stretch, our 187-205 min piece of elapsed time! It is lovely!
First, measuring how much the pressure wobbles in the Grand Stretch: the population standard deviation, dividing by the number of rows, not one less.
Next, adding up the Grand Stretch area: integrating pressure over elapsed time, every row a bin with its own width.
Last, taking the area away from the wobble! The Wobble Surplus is -3120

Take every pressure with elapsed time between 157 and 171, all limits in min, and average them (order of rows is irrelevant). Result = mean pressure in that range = 196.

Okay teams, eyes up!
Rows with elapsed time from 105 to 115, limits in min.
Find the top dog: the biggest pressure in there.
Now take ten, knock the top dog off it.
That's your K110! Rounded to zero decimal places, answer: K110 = -148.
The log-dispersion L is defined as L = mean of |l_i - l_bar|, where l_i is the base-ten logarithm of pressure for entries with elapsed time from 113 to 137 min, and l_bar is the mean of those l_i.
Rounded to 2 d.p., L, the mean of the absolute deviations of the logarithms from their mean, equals 0.10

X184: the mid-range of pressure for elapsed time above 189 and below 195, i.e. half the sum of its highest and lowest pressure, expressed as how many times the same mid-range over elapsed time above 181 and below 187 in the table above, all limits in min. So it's 1.05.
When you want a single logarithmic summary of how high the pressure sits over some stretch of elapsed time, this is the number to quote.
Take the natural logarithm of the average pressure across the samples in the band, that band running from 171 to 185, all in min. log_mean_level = 5.11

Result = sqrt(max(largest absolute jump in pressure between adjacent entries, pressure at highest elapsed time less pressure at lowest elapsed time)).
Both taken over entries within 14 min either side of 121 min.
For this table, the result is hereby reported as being 8.7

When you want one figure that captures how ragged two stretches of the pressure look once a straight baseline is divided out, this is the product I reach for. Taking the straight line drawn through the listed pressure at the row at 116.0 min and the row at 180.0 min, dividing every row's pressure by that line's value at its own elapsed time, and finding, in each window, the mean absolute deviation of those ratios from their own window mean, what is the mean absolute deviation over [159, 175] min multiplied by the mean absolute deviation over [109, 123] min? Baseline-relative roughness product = 0.014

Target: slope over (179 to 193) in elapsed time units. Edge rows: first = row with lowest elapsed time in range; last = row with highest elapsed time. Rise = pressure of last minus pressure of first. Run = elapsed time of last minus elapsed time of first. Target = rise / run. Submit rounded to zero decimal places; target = 2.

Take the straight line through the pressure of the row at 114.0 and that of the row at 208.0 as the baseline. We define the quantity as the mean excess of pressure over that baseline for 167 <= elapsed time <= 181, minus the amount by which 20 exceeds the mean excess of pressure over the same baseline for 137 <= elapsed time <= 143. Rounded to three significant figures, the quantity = 102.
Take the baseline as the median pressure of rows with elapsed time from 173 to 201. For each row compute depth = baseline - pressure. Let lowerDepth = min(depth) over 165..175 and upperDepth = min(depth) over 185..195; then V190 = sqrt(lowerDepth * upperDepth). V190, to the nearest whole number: 14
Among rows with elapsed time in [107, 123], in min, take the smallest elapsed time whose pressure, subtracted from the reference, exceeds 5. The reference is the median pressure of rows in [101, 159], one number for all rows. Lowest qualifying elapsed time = 108.0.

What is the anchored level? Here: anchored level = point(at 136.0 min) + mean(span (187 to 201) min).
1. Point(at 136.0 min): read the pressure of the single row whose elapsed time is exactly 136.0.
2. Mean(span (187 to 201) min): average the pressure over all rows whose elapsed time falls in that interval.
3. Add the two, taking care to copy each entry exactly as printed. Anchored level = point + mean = 386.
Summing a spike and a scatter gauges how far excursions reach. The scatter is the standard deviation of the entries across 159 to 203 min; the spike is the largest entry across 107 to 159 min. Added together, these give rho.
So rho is 244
